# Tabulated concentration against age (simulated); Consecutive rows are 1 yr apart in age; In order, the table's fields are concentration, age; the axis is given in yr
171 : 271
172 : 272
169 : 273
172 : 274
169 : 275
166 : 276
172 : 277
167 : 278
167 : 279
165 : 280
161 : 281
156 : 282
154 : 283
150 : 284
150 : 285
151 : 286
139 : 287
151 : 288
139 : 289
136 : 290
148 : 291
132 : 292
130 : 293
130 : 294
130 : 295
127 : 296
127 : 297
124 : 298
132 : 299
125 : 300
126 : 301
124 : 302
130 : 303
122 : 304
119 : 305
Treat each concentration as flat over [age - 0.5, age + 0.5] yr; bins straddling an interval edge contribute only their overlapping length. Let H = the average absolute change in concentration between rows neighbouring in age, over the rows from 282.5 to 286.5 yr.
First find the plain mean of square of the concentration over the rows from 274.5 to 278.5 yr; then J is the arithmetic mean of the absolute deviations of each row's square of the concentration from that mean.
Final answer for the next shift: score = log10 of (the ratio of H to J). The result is -2.6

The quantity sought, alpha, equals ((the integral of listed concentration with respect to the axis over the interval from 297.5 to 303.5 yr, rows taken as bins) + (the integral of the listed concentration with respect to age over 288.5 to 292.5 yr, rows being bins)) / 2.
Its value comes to 658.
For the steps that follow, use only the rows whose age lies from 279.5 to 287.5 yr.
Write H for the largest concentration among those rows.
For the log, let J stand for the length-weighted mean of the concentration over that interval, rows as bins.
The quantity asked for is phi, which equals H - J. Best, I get 12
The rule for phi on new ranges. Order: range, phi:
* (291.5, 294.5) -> 1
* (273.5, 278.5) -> 3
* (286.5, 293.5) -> 12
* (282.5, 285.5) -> 3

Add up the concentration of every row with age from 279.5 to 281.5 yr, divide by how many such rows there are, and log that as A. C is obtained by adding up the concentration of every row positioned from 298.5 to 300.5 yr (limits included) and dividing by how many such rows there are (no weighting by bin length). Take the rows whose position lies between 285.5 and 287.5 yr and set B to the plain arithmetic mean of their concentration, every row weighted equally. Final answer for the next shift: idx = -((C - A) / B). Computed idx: 0.24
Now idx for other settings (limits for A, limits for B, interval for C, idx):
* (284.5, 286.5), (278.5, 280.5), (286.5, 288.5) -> 0.03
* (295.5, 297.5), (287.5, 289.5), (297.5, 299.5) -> -0.01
